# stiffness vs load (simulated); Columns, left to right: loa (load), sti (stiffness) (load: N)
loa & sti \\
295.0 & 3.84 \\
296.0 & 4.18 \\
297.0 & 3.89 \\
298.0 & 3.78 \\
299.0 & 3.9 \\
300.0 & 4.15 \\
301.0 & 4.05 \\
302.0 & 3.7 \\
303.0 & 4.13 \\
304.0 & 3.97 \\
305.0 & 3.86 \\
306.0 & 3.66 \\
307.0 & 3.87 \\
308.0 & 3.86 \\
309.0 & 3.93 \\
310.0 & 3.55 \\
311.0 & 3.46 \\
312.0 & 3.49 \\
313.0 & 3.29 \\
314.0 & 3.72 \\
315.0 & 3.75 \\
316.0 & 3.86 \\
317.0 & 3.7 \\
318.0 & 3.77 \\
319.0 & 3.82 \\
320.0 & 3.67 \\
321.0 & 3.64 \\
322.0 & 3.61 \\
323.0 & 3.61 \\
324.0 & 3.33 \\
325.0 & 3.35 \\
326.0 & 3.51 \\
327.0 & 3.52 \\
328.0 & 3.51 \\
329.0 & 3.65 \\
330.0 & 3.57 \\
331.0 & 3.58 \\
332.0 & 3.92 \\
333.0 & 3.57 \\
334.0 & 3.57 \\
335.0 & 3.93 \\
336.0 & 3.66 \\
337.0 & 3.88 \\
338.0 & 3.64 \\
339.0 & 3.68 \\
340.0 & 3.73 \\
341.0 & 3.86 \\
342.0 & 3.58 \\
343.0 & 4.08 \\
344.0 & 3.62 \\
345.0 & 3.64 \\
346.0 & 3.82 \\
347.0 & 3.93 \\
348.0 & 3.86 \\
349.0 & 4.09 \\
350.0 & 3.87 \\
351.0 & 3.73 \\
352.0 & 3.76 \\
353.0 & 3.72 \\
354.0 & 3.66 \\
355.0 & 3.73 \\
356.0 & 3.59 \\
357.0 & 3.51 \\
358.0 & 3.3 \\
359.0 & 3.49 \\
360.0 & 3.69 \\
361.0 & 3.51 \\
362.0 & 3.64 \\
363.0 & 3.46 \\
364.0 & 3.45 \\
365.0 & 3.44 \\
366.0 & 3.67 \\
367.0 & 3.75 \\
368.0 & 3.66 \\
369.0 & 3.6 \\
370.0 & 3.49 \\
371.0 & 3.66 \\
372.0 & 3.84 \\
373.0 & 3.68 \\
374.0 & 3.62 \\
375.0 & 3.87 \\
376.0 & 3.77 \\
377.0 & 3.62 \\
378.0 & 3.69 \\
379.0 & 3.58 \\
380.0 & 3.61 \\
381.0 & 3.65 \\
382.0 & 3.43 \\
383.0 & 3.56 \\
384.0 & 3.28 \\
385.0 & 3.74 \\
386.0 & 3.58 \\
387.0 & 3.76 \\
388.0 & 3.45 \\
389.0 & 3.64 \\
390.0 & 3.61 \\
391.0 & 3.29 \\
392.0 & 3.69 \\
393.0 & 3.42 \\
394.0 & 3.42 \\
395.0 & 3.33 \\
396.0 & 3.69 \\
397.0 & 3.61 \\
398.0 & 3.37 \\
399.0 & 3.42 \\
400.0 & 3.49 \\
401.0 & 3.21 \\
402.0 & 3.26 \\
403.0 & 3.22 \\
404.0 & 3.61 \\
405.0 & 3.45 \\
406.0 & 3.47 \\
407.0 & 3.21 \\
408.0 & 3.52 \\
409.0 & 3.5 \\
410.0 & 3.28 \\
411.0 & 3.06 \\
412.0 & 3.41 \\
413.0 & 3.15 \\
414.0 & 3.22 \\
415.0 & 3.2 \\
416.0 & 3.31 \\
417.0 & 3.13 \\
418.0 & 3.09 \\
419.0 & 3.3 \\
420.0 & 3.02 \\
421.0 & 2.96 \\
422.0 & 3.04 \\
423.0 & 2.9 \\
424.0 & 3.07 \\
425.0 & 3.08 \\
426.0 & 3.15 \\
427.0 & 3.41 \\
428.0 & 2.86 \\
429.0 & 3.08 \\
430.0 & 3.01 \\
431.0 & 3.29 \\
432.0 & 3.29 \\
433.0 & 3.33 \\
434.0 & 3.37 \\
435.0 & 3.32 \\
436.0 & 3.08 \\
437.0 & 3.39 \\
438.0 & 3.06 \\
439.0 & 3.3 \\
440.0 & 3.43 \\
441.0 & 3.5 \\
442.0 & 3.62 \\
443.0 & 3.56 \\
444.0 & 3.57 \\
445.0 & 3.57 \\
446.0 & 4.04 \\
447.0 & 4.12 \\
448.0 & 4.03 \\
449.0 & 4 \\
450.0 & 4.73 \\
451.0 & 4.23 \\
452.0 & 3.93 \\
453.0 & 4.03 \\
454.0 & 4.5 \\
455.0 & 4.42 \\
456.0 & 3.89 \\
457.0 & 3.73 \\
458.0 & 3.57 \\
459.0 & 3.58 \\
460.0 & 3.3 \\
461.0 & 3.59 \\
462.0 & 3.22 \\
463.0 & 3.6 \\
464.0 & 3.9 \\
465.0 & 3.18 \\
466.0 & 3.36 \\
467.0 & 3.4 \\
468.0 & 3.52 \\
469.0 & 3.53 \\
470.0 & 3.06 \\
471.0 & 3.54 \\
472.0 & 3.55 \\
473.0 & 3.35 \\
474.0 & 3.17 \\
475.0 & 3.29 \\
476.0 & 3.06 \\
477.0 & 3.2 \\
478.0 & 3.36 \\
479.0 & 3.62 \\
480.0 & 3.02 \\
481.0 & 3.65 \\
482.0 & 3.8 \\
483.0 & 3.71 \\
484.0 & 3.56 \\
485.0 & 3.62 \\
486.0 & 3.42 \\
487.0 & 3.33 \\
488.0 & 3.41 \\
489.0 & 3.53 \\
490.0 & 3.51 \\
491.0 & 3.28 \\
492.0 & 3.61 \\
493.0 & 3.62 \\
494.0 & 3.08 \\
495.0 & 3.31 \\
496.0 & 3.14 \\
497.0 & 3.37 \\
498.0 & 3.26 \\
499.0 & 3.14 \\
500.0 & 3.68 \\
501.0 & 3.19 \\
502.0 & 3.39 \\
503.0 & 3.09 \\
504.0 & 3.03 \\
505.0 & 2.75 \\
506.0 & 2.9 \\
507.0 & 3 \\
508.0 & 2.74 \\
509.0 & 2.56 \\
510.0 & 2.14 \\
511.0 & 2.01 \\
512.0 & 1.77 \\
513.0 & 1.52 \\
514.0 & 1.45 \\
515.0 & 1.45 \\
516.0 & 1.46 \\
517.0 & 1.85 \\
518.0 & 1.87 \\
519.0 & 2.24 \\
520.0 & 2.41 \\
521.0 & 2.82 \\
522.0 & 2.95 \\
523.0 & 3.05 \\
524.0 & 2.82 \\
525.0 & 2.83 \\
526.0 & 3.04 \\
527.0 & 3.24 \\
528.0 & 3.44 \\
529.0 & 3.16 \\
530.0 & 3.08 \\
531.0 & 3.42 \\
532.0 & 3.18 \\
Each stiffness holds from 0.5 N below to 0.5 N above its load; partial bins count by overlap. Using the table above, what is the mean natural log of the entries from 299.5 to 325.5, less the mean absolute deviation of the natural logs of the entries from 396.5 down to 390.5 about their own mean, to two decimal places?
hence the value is 1.27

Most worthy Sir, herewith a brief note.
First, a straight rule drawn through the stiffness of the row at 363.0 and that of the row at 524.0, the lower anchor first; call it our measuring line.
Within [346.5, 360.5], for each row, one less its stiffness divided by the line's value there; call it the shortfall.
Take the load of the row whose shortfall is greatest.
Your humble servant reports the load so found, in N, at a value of 358.0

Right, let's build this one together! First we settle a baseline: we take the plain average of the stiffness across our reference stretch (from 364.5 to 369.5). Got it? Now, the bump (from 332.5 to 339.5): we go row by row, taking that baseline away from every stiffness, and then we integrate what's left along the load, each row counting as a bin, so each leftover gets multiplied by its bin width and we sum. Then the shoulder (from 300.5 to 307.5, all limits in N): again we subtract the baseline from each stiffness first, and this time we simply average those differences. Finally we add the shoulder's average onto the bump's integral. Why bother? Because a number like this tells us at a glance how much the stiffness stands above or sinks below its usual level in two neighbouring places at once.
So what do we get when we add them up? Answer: 0.8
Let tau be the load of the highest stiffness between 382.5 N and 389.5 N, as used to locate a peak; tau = 387.0 N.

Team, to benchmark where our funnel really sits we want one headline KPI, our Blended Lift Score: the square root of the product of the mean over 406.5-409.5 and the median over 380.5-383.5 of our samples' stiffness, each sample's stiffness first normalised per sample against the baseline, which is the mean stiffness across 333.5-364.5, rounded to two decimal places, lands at 0.94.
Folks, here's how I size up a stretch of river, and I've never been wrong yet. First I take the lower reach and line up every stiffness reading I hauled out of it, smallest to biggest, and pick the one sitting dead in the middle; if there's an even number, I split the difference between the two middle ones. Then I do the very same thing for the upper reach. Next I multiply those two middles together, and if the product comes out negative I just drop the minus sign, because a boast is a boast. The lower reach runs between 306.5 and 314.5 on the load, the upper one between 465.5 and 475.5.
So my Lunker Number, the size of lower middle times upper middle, 12.3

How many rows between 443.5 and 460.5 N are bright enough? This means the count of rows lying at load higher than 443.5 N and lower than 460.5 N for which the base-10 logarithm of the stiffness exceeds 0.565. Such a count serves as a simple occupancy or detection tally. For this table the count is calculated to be 12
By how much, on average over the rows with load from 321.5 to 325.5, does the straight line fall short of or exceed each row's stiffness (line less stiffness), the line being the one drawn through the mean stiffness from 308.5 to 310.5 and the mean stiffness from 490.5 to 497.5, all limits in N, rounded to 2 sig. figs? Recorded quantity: 0.23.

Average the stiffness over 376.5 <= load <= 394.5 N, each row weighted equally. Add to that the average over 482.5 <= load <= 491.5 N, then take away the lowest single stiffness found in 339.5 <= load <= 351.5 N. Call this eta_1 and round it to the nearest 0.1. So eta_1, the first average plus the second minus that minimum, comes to 3.5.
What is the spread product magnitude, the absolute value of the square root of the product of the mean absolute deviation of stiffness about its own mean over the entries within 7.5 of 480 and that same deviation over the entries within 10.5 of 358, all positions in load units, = 0.17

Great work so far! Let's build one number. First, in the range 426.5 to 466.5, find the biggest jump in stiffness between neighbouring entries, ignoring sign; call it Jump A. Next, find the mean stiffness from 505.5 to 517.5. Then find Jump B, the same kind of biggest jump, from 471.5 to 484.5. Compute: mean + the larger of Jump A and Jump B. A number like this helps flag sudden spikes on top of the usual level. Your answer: 2.8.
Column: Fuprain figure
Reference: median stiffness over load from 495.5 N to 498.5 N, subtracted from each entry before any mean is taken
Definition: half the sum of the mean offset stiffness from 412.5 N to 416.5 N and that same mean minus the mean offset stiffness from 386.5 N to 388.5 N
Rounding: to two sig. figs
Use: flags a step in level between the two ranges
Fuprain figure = -0.21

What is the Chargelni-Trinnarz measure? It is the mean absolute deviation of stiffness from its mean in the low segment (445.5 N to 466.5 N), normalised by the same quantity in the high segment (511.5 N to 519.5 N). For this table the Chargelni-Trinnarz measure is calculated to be 1.5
